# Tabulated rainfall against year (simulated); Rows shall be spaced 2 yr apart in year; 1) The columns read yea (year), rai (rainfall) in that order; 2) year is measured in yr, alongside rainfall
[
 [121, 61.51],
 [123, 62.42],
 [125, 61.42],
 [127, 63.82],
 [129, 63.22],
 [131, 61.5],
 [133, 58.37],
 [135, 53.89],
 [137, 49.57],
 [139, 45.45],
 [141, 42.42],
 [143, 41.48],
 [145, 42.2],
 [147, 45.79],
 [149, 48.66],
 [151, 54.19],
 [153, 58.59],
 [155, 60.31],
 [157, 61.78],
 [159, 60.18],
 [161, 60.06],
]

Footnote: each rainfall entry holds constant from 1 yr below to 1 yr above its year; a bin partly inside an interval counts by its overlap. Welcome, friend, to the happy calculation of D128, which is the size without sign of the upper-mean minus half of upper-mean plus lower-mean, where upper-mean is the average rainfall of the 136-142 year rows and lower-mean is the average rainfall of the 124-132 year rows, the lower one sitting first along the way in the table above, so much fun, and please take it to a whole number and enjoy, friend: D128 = 8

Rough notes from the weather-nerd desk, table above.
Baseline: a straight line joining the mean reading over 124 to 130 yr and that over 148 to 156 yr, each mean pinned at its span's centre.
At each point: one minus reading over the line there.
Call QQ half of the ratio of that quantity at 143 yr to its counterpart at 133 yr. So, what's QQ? 3.3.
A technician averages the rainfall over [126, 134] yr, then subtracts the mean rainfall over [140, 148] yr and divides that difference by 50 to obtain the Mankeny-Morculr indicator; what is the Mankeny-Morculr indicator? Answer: 0.4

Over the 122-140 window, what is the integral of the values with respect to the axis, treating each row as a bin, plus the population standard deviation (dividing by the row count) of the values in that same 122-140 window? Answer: 1046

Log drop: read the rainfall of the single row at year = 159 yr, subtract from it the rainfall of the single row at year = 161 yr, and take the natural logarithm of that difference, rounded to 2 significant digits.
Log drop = -2.1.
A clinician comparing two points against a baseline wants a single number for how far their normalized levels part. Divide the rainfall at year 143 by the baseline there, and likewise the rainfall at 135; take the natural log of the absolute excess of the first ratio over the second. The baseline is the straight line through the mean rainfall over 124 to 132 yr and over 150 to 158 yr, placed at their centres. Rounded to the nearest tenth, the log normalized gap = -1.7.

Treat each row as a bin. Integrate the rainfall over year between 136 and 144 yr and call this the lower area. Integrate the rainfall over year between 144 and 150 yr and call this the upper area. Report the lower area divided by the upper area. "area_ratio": 1.3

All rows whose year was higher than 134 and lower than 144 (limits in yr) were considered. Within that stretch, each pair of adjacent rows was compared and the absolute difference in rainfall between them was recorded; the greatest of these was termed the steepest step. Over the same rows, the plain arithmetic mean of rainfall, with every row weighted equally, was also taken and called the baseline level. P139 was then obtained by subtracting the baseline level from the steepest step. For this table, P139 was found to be -42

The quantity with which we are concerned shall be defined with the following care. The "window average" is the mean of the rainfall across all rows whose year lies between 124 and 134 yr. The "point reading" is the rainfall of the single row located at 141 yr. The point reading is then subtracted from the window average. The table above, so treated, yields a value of 19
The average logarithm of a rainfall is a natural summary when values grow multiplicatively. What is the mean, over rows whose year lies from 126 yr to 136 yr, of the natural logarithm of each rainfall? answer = 4.1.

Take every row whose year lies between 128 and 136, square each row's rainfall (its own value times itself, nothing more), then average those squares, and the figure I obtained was 3523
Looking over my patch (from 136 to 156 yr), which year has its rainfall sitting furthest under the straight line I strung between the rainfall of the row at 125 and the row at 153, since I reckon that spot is 143 yr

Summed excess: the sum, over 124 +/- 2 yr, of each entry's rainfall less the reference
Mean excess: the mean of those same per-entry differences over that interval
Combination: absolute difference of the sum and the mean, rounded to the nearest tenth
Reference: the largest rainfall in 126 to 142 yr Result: 1.9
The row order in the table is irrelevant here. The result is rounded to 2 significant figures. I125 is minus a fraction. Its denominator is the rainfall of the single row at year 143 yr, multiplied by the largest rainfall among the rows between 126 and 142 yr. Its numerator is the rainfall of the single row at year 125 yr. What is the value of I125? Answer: -0.023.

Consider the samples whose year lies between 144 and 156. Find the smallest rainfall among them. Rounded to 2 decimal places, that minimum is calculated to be 42.20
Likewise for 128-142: 42.42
